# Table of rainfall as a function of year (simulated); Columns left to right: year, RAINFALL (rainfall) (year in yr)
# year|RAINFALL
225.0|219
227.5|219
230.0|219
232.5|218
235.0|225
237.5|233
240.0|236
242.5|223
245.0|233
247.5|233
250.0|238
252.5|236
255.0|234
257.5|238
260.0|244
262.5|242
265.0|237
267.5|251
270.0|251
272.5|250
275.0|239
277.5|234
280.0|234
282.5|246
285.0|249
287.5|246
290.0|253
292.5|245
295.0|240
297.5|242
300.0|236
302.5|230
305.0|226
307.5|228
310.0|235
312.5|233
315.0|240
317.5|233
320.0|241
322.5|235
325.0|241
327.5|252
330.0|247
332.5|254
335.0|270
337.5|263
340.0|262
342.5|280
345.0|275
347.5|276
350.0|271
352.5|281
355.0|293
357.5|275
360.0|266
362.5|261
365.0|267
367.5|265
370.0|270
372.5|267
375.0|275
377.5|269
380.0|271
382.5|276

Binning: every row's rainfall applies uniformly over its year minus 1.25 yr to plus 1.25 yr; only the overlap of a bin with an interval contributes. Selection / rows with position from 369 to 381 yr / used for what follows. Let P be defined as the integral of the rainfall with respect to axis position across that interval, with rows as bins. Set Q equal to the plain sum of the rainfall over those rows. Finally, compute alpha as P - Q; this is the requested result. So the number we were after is 1893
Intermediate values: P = 3245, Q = 1352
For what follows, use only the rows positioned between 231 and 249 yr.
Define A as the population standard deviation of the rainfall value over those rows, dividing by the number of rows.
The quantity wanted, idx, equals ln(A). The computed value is 1.8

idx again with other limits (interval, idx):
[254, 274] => 1.8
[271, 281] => 1.9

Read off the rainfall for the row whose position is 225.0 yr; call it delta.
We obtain 219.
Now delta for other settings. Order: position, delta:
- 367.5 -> 265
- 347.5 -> 276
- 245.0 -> 233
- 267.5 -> 251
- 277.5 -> 234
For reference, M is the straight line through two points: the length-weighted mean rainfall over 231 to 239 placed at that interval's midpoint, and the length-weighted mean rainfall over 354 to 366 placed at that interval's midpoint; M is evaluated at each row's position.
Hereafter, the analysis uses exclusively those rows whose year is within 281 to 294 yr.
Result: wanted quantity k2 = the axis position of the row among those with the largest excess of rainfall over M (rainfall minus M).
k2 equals 290.0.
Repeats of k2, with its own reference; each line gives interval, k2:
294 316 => 297.5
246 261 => 260.0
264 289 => 267.5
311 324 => 315.0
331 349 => 342.5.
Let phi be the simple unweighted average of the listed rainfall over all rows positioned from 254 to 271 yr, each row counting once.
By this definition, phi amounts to 242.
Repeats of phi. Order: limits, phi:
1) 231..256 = 231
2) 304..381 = 259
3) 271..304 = 242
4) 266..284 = 244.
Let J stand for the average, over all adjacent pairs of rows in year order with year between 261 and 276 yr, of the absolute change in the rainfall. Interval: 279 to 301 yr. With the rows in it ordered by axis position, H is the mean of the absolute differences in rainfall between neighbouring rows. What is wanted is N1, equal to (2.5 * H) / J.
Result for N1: 2.3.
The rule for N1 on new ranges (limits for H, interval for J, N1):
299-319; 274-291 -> 2.5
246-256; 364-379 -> 1.6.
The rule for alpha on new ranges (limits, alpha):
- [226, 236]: 1320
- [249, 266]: 2385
